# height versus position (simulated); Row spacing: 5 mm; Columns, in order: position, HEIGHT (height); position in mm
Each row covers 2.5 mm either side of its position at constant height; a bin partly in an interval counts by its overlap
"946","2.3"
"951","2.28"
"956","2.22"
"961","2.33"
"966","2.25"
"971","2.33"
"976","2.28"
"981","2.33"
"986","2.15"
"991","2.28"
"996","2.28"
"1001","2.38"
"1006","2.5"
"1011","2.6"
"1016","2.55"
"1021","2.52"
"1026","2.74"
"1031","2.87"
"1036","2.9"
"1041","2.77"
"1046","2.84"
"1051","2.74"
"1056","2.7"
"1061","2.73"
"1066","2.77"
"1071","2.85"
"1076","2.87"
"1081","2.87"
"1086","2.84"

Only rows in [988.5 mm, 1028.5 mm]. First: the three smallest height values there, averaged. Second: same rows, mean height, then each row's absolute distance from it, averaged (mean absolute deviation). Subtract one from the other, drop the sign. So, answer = 2.19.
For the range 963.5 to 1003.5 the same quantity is 2.18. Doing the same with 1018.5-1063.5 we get 2.57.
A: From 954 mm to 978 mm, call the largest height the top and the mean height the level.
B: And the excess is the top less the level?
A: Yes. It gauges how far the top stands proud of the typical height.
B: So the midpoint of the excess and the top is 1.19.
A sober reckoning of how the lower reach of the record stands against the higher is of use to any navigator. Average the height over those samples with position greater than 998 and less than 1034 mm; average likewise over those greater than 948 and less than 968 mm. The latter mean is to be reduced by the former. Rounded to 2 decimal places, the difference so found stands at -0.32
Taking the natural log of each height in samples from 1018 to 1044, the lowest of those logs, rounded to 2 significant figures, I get 0.92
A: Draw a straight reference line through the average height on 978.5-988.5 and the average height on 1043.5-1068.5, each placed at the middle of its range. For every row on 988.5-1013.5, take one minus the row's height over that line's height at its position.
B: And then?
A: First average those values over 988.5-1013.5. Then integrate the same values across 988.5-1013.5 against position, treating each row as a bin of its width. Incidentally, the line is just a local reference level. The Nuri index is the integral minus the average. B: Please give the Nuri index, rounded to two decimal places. -0.43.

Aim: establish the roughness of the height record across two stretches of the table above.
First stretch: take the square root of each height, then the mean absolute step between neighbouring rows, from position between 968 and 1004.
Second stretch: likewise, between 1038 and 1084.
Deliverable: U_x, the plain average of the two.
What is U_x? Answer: 0.0212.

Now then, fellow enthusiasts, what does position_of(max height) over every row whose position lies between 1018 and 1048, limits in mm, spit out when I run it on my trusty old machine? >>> 1036 mm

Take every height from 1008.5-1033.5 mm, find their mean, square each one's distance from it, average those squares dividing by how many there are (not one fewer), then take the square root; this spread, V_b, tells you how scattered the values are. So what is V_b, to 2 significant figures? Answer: 0.13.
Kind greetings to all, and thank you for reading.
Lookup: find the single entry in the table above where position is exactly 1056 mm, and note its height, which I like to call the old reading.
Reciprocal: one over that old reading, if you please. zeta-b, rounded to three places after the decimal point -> 0.370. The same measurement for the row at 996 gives 0.439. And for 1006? 0.400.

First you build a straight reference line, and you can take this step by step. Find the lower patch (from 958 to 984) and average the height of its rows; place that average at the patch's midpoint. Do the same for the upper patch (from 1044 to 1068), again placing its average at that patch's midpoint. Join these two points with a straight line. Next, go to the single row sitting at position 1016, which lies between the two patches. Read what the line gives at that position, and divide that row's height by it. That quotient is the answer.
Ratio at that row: 1.00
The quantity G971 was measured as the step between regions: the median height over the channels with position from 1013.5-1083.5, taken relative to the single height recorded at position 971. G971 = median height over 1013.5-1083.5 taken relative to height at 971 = 0.440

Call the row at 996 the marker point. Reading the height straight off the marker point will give 2.28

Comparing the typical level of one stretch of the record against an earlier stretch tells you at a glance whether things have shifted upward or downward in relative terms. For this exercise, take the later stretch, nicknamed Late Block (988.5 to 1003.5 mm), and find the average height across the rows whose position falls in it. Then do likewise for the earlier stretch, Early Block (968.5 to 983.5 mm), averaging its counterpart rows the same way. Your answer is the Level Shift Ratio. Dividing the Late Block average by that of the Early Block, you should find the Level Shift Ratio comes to 1.00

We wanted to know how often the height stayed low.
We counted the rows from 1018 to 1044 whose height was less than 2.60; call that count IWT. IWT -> 1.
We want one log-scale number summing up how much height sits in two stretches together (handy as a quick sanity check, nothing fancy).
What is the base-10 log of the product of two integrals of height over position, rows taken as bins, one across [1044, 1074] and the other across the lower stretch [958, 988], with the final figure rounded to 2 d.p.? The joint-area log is 3.75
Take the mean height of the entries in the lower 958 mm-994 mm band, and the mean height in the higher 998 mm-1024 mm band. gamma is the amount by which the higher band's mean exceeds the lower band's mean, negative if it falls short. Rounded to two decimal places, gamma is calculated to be 0.23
